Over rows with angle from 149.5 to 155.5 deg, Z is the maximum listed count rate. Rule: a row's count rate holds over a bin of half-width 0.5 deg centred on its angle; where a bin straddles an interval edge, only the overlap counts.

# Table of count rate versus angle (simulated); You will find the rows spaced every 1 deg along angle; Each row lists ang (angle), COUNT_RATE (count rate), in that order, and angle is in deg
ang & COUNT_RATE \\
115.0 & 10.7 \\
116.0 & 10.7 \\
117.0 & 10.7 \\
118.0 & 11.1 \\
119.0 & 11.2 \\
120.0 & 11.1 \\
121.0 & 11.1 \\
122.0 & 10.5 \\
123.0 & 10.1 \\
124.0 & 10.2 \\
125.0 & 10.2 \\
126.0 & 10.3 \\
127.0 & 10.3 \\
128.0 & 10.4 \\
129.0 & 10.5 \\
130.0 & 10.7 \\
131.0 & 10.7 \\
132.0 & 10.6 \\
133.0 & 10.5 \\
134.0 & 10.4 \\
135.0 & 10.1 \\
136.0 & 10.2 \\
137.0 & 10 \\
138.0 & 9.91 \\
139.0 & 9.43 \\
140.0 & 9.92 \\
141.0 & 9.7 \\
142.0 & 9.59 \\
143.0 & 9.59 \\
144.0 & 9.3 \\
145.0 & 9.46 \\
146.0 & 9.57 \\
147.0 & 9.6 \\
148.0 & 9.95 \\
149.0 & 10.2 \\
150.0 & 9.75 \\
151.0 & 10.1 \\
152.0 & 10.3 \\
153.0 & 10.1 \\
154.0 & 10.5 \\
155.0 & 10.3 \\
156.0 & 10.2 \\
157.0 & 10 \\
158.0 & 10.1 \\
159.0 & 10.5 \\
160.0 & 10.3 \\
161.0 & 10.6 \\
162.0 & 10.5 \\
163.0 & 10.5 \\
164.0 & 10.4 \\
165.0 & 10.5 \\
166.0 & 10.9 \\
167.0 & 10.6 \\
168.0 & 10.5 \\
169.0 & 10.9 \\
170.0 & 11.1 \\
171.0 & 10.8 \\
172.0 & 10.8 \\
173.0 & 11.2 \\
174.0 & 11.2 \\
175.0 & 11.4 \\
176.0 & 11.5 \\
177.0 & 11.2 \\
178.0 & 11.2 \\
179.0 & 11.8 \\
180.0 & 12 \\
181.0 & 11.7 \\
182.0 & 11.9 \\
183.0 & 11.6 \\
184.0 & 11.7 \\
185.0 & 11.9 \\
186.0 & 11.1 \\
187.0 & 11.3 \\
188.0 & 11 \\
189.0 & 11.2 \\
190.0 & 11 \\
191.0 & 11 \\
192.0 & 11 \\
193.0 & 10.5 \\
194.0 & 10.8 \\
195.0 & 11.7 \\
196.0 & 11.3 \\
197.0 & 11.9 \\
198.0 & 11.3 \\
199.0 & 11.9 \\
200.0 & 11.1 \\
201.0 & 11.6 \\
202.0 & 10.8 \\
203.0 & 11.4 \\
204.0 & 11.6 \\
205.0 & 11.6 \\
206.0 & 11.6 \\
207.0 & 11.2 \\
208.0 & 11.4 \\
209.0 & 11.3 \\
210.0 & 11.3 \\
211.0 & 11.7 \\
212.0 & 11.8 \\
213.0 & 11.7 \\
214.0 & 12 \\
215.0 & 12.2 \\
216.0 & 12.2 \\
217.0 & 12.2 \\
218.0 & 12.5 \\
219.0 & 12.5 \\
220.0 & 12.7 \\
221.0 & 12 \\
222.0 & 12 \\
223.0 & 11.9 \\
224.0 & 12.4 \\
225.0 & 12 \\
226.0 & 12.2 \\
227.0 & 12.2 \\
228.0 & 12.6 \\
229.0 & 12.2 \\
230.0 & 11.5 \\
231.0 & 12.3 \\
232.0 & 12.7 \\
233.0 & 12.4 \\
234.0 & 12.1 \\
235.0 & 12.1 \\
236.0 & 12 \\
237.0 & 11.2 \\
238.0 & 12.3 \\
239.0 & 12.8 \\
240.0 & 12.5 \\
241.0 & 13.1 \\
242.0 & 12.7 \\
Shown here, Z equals 10.5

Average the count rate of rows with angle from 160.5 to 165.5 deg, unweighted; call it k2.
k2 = 10.5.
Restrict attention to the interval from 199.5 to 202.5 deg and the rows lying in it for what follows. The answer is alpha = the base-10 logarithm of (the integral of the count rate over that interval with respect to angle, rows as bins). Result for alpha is 1.53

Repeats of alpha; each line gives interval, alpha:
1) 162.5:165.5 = 1.50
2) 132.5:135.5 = 1.49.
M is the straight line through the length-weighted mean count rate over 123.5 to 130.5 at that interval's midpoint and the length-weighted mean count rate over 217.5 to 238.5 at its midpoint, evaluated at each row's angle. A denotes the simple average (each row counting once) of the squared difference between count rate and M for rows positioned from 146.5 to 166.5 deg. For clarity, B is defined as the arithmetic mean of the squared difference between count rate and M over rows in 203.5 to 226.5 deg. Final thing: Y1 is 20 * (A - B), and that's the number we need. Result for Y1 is 7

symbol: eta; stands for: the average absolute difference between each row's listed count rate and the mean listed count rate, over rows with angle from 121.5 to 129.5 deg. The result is 0.12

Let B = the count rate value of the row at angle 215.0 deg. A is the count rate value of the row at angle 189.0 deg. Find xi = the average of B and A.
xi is 11.7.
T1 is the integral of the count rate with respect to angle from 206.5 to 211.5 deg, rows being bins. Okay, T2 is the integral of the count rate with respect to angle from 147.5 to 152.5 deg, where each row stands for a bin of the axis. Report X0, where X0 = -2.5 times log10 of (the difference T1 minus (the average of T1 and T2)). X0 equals -1.3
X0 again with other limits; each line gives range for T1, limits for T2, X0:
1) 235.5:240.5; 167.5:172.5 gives -1.3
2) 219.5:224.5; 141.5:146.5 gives -2.1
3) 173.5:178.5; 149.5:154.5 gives -1.1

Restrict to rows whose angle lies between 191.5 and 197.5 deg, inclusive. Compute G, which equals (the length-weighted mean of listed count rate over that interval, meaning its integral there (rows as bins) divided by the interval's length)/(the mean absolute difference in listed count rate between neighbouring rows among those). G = 21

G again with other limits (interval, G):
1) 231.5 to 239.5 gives 28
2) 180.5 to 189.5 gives 40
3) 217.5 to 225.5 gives 45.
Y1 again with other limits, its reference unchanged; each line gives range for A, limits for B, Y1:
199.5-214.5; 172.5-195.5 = 0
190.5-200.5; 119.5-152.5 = -4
